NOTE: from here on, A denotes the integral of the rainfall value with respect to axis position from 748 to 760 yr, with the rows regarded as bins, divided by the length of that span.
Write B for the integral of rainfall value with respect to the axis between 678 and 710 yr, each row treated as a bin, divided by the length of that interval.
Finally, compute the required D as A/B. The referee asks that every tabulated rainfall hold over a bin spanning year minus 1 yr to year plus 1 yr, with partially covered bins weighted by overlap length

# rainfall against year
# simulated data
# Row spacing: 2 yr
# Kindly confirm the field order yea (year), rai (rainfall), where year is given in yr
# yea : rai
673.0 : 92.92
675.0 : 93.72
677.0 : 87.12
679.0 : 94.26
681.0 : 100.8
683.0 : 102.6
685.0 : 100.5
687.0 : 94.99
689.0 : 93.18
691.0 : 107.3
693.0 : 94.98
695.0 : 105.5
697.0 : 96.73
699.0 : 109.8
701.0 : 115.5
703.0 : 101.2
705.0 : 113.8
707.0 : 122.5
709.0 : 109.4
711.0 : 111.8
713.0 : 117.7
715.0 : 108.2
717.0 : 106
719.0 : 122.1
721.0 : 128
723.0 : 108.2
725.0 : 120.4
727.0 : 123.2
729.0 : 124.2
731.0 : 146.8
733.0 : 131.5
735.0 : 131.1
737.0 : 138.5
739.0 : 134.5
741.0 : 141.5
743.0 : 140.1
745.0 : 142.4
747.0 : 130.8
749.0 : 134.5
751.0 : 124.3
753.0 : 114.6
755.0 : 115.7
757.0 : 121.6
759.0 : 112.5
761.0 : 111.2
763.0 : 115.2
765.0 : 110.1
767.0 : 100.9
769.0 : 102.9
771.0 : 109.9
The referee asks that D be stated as 1.2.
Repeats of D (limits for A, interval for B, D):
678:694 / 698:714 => 0.9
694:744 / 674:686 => 1.2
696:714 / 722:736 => 0.9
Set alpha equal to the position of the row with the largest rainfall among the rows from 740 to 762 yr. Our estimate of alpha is 745.0 yr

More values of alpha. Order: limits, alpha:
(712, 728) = 721.0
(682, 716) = 707.0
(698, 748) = 731.0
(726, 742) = 731.0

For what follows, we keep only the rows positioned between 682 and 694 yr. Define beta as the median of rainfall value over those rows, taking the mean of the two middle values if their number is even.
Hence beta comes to 98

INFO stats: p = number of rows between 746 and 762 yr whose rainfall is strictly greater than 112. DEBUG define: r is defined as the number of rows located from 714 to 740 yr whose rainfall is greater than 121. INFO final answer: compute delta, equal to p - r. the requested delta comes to -2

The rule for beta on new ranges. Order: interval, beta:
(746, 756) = 124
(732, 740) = 133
